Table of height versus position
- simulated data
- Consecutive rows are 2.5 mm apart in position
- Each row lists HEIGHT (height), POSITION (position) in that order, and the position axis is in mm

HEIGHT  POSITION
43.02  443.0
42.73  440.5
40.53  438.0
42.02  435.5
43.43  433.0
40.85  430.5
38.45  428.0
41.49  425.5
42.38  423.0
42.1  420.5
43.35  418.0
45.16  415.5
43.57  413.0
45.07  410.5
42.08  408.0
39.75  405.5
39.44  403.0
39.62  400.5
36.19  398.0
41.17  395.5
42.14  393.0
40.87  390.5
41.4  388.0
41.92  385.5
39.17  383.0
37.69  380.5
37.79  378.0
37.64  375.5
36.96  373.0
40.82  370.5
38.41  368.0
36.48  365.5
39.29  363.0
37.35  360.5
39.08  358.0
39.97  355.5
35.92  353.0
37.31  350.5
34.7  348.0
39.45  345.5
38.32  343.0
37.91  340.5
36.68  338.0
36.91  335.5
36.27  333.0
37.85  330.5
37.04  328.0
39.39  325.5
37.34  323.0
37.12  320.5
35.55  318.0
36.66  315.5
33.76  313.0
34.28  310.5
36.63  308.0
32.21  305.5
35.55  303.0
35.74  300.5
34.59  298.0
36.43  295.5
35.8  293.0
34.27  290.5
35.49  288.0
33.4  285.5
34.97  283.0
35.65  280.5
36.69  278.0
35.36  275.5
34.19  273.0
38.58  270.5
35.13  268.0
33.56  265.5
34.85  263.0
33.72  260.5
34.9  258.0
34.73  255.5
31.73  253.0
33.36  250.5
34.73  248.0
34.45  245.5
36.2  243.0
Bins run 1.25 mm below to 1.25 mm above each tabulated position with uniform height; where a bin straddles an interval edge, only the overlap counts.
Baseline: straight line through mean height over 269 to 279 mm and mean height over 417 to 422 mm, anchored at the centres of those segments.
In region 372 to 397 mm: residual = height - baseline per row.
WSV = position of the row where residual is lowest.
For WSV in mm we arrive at 373.0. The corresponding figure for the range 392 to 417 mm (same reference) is 398.0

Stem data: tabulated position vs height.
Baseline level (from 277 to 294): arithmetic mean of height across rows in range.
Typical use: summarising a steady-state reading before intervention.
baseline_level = 35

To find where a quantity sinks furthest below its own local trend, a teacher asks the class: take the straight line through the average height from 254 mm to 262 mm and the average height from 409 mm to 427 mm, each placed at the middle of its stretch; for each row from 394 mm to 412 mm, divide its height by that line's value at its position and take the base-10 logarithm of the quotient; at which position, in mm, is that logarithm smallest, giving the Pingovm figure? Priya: 398.0 mm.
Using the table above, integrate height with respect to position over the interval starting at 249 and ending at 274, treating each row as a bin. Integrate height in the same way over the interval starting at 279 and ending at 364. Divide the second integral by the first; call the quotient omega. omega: 3.59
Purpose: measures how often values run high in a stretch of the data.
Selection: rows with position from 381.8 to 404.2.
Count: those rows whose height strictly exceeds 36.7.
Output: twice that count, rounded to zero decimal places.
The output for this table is 16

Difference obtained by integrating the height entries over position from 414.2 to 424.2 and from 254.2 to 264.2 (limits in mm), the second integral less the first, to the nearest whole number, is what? -87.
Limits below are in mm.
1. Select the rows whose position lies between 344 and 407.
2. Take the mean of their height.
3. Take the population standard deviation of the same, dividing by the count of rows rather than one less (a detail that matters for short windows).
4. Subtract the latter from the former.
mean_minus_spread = 37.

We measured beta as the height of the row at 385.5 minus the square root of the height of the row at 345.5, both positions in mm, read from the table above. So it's 35.6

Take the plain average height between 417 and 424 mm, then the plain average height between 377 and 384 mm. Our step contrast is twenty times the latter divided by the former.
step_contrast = 17.9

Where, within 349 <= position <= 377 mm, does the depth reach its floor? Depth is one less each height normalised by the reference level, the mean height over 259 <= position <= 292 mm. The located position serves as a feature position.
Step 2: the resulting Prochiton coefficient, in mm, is 370.5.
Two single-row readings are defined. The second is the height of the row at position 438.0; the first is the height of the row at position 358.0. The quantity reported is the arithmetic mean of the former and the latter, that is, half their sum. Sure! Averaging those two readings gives 39.8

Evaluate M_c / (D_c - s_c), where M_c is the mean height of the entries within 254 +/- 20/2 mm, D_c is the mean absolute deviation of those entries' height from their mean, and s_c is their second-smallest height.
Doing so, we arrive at -1.05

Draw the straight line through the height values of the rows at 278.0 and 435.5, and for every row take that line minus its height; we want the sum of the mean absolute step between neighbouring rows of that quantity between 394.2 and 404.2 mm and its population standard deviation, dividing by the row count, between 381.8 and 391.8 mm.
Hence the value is 3.9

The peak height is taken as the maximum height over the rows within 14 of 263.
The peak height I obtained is 38.58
